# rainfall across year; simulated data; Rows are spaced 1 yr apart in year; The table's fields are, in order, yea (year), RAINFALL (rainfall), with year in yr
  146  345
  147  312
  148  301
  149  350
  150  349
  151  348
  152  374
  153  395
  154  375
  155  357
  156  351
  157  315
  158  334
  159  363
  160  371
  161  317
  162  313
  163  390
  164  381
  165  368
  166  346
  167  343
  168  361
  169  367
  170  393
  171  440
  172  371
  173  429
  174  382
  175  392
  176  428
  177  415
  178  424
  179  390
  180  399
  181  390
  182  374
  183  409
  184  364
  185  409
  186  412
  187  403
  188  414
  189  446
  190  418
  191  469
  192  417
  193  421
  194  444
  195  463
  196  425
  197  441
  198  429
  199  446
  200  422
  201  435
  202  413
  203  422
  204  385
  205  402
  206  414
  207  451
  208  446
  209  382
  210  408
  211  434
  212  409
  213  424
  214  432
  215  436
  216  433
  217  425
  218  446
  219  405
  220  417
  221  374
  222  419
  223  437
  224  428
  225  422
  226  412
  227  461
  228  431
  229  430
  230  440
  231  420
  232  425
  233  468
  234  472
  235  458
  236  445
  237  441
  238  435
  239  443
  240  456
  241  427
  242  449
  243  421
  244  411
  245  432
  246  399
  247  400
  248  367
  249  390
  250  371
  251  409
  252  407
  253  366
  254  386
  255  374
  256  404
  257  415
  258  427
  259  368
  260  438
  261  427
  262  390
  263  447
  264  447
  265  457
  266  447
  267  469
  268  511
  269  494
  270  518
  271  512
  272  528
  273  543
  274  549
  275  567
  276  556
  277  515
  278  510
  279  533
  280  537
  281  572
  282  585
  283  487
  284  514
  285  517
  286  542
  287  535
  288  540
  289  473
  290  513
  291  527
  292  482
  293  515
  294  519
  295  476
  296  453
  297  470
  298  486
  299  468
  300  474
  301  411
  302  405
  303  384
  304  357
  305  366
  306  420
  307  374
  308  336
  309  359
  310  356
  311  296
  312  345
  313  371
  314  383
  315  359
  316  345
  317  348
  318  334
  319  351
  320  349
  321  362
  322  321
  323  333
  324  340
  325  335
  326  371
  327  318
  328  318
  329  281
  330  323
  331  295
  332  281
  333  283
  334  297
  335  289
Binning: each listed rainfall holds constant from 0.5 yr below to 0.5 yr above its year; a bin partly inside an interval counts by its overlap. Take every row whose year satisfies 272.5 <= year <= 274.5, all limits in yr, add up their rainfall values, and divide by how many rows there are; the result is 546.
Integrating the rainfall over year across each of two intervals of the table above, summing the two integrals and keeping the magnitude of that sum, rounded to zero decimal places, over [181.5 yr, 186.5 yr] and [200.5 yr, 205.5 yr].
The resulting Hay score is 4025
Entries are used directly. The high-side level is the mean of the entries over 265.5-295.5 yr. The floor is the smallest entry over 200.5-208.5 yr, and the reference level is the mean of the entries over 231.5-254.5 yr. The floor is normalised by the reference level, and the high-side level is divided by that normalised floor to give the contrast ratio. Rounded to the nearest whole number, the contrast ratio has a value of 568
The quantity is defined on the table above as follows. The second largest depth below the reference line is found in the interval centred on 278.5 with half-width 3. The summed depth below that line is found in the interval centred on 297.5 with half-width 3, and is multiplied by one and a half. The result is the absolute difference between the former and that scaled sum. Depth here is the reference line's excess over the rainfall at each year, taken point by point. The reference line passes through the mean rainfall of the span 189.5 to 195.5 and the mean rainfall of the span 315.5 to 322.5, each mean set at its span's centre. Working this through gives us 858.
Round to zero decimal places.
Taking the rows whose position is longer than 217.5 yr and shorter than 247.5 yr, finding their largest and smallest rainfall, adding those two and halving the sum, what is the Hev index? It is 423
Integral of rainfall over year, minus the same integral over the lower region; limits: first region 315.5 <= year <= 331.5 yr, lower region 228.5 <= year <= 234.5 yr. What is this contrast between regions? 2669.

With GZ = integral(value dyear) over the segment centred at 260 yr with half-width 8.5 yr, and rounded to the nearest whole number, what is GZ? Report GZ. 7180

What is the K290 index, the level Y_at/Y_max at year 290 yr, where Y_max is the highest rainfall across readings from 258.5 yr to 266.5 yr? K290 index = 1.12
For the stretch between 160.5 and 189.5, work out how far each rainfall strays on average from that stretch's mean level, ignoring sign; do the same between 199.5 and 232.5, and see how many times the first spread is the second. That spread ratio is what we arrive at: 1.8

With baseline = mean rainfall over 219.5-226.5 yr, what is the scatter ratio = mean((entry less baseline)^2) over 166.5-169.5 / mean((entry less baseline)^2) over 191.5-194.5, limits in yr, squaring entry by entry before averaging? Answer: 12.6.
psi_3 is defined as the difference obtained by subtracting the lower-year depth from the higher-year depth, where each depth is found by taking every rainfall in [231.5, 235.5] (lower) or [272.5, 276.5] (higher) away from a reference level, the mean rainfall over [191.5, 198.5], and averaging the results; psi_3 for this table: -98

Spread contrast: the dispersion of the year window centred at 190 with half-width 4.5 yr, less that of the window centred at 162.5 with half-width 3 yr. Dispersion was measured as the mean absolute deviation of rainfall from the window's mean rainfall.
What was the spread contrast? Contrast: -11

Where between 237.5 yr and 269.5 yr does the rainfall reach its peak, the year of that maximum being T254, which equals 268 yr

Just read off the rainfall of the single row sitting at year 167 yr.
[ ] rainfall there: 343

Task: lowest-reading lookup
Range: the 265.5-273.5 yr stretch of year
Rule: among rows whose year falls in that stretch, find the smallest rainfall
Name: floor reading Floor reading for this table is 447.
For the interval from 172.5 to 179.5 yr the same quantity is 382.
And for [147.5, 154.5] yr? 301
